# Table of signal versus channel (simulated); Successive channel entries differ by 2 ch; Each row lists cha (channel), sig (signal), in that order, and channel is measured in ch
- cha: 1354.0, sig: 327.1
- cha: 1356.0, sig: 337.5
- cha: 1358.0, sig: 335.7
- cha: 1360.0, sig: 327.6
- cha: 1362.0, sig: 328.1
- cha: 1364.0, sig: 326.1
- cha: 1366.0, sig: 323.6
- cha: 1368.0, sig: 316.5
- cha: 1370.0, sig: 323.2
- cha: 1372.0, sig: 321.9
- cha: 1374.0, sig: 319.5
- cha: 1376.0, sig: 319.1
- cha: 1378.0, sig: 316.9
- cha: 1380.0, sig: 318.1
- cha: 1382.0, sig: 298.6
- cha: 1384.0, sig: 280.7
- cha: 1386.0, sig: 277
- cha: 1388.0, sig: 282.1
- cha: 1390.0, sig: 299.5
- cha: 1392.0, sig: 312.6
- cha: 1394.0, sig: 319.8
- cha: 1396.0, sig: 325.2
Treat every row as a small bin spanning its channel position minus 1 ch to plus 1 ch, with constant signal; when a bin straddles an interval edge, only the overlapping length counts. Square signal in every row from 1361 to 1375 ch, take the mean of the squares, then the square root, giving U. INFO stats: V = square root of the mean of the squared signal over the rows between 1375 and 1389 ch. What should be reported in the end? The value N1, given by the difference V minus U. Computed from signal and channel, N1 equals -23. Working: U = 323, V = 299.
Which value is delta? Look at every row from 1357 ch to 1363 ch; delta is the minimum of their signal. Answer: 327.6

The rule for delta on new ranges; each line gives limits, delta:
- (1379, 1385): 280.7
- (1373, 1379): 316.9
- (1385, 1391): 277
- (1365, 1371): 316.5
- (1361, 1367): 323.6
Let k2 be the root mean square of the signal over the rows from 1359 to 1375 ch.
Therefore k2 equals 323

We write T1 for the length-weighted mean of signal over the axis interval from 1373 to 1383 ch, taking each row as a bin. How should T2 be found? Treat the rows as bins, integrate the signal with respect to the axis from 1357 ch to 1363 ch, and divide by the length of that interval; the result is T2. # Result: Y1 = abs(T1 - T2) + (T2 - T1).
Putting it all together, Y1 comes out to 32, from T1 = 314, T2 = 330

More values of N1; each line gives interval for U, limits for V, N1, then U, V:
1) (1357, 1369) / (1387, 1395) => -22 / 326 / 304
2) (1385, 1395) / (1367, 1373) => 22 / 299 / 321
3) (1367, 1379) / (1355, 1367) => 10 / 320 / 330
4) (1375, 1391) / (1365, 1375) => 21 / 299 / 321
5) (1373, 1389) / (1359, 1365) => 25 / 302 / 327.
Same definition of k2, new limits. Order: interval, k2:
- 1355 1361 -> 334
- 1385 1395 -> 299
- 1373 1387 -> 305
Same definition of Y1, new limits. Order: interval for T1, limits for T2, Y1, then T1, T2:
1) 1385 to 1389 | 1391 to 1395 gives 73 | 280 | 316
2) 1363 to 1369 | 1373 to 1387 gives 0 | 322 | 304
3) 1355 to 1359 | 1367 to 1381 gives 0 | 337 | 319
